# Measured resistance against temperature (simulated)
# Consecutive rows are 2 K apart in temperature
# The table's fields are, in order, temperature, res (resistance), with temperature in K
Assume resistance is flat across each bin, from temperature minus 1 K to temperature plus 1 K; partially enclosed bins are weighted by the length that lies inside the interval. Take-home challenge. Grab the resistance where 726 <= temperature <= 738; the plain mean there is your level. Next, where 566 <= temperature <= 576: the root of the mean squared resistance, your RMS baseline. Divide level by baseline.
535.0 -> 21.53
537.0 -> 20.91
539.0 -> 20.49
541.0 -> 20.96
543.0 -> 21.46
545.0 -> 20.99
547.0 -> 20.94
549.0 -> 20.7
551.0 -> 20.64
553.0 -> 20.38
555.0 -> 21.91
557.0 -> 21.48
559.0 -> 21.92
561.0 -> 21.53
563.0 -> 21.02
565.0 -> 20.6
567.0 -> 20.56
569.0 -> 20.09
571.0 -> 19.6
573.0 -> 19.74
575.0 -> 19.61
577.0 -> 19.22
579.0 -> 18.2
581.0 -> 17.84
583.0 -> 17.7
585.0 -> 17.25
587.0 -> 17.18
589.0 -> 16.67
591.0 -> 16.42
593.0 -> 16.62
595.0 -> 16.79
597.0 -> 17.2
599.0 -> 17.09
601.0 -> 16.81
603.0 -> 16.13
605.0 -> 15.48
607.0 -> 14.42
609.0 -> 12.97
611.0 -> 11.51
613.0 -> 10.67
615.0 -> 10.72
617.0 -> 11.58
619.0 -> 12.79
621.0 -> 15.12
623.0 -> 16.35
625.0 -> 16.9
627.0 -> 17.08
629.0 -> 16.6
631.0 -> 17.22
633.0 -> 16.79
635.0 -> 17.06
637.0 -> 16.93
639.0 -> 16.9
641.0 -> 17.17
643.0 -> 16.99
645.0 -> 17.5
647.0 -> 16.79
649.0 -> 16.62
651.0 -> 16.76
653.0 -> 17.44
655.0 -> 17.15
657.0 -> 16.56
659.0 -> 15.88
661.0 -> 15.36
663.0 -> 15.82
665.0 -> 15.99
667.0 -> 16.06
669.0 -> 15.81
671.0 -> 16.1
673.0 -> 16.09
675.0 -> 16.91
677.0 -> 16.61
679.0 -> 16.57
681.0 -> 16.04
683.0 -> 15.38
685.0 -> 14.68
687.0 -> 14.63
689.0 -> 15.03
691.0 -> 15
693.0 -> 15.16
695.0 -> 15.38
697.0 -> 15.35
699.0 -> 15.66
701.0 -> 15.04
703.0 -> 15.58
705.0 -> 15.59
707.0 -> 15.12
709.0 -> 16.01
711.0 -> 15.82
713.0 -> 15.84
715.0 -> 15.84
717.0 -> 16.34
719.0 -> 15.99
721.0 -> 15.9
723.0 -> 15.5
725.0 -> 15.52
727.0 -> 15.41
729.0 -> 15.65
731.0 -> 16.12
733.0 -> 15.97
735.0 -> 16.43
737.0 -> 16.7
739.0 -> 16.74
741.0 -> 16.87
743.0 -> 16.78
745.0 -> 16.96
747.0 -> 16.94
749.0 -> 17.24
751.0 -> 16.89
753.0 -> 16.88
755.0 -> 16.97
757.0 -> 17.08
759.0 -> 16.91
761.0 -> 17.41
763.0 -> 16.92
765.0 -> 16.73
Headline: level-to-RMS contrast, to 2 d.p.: 0.81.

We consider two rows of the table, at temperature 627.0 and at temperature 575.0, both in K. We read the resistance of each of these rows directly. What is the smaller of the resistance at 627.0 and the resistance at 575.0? 17.1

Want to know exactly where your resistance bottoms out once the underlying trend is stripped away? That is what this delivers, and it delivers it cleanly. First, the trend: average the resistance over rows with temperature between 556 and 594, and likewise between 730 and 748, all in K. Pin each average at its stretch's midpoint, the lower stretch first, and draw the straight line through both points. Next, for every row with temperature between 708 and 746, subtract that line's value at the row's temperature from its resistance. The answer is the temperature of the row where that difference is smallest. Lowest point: 727.0 K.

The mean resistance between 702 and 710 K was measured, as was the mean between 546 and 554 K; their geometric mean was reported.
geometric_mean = 17.9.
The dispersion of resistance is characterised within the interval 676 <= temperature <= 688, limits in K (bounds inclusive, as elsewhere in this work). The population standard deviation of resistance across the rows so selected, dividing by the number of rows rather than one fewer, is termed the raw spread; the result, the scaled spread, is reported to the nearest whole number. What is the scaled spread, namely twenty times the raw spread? 16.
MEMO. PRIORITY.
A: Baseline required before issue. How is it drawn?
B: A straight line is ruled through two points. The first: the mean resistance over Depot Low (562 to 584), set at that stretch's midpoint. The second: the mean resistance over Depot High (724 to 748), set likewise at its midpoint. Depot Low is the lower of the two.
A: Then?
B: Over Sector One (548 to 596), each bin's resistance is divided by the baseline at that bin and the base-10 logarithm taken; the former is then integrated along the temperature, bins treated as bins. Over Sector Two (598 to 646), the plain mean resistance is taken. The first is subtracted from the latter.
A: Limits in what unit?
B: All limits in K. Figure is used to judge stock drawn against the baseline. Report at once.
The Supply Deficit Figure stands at 15.6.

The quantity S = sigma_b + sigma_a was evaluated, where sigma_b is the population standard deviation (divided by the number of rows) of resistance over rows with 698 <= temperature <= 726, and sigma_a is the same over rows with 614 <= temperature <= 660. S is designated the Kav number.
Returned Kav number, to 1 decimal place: 2.1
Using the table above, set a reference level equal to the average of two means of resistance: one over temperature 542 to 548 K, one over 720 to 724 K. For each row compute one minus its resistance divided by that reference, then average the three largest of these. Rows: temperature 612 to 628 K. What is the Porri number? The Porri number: 0.40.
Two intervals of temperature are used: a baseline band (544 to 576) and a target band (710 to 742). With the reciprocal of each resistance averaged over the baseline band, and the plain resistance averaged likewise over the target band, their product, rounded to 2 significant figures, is 0.77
